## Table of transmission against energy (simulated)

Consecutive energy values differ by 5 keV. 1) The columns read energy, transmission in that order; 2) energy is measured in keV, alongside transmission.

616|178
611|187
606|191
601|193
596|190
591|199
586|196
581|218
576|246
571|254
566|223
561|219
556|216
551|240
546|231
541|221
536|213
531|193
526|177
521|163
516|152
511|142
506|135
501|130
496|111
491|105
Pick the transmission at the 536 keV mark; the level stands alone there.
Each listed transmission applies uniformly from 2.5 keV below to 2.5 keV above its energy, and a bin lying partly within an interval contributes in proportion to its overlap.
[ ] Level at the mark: 213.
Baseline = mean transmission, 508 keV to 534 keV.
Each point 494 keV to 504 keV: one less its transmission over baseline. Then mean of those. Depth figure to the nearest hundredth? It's 0.27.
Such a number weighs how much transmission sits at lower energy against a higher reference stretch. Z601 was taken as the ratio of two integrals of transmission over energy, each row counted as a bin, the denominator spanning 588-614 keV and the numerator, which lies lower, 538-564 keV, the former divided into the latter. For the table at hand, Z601 1.17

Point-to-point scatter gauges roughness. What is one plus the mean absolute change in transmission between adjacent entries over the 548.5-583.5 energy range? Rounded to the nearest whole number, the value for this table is 17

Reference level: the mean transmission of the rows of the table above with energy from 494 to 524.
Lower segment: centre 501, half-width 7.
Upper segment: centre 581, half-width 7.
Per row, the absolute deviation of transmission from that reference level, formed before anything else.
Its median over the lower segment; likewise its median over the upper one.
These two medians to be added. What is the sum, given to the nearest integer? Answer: 88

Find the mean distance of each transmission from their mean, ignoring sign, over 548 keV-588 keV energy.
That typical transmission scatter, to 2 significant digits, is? 15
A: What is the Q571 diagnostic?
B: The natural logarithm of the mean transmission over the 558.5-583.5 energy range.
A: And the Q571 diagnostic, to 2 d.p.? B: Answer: 5.45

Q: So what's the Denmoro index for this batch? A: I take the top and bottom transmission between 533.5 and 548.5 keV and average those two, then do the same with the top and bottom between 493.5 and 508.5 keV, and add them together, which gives 345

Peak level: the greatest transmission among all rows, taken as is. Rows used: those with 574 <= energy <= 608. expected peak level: 246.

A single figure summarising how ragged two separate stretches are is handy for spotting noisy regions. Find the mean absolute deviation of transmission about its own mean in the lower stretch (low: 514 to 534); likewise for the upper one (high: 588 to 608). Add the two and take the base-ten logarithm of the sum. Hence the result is 1.22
